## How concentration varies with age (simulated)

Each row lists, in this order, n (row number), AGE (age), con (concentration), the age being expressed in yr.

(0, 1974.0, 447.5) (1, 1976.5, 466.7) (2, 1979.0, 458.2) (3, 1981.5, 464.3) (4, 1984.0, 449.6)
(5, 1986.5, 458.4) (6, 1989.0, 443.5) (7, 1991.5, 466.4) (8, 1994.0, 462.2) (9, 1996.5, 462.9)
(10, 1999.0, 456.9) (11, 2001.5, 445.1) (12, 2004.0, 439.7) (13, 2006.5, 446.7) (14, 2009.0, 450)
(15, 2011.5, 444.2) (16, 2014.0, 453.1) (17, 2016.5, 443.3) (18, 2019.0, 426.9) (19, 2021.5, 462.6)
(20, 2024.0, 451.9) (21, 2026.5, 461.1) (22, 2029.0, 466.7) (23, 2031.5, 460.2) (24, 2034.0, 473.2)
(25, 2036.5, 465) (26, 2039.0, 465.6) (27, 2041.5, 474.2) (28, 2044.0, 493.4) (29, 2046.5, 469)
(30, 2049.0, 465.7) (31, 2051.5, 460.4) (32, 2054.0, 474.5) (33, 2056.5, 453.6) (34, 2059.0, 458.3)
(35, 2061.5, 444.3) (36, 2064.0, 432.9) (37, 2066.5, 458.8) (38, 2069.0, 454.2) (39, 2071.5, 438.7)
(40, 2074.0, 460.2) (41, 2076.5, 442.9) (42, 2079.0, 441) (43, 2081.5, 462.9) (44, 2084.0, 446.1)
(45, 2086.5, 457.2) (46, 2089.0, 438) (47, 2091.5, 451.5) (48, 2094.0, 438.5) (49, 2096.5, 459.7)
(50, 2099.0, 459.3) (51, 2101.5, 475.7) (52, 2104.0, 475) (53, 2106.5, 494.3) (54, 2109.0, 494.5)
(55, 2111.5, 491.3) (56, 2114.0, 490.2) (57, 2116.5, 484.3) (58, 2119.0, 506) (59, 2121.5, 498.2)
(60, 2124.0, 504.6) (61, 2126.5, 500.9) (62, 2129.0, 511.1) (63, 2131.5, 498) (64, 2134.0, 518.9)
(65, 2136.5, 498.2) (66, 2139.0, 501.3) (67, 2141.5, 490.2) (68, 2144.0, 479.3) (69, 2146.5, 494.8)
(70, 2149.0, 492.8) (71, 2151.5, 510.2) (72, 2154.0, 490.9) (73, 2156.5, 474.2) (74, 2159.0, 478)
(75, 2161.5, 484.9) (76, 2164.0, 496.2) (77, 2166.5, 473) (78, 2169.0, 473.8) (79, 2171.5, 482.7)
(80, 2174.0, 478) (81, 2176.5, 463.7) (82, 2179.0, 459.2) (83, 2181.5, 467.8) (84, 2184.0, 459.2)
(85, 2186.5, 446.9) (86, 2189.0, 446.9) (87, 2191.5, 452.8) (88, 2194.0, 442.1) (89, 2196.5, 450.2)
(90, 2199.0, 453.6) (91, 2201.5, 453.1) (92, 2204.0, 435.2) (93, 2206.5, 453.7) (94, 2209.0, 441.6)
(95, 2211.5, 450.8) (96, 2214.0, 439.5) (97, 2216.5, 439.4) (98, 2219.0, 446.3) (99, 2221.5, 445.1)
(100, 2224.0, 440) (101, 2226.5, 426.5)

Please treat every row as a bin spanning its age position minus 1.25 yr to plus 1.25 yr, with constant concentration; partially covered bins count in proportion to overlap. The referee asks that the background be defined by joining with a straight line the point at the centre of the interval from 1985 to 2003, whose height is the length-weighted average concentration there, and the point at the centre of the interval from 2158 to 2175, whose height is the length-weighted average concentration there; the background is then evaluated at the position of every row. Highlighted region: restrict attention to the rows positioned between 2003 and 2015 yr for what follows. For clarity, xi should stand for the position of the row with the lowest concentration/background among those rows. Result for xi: 2004.0 yr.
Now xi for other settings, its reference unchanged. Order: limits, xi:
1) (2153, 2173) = 2166.5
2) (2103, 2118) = 2104.0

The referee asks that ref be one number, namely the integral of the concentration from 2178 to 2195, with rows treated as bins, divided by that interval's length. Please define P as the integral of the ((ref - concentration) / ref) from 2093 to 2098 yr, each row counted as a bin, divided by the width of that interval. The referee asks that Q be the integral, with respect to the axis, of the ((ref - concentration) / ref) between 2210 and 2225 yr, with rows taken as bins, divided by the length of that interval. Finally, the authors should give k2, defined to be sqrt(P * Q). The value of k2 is 0.013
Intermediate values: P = 0.008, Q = 0.022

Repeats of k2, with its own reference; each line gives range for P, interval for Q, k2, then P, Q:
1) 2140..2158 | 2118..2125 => 0.094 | -0.081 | -0.108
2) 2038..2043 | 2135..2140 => 0.063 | -0.039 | -0.104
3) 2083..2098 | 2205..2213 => 0.012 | 0.011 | 0.012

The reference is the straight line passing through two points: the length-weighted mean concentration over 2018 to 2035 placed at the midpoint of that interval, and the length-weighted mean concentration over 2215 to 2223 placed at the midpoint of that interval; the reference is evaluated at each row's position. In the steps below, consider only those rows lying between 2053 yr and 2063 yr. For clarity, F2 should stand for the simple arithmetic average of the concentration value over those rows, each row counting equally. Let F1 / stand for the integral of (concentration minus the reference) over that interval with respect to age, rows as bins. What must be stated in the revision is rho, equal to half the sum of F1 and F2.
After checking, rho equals 235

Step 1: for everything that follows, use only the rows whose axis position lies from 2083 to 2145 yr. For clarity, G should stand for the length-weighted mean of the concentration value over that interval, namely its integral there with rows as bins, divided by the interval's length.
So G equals 483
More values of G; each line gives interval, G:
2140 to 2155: 493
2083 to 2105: 456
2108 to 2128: 496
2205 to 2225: 444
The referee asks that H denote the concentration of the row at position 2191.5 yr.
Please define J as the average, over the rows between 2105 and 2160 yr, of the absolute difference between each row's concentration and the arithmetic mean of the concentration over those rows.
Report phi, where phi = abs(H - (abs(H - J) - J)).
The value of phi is 17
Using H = 452.8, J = 8.4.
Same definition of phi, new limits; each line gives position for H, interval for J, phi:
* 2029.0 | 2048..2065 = 21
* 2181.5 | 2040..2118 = 30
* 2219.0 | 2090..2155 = 29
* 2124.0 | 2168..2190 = 20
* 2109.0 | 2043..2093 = 22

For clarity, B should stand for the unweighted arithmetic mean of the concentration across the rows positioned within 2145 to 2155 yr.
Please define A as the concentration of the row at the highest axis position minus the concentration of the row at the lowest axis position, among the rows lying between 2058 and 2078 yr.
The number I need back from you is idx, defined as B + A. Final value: 482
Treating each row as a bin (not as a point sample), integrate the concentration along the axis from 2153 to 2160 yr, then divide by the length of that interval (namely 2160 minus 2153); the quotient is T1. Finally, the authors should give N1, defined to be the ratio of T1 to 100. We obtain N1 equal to 4.81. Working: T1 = 481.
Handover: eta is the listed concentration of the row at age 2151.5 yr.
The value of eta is 510.2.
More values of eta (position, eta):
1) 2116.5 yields 484.3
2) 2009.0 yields 450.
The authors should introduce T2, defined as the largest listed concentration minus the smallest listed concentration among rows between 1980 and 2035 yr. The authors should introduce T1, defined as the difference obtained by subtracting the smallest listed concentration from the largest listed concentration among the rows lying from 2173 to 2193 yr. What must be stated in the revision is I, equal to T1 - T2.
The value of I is -15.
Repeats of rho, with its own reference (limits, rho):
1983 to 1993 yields 198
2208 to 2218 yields 217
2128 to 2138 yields 536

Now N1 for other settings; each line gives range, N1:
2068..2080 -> 4.47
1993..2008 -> 4.52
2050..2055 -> 4.67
